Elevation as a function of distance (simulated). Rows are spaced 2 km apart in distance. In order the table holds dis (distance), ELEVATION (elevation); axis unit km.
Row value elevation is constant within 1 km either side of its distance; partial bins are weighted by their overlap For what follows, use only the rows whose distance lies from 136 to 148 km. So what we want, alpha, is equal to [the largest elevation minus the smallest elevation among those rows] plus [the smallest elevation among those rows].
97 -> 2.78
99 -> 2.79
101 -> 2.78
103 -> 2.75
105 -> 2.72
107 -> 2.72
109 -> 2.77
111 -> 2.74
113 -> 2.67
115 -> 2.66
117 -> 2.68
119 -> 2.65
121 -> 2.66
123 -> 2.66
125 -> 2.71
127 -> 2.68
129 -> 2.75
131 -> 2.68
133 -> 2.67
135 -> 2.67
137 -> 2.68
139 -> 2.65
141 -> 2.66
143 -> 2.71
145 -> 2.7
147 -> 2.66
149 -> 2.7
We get 2.71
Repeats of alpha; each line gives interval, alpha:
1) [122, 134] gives 2.75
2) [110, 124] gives 2.74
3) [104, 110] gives 2.77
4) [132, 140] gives 2.68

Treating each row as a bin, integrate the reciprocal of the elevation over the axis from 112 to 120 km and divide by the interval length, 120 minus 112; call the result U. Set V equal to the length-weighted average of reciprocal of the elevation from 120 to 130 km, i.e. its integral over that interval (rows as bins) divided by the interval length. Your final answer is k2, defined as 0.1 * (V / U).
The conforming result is 0.099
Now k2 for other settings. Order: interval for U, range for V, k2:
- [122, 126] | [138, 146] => 0.100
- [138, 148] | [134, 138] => 0.100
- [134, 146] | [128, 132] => 0.099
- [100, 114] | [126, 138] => 0.102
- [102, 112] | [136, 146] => 0.102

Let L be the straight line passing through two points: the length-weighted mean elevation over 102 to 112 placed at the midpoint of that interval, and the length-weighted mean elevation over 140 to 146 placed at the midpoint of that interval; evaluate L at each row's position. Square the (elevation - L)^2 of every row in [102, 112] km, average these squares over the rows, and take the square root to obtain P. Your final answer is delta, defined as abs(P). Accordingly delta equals 0.0006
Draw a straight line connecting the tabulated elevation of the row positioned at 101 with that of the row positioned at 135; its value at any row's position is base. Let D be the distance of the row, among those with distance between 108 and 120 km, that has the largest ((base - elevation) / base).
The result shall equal 115 km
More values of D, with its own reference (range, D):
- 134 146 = 139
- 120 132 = 121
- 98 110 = 105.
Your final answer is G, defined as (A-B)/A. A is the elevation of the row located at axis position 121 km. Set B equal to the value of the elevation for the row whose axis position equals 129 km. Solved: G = -0.034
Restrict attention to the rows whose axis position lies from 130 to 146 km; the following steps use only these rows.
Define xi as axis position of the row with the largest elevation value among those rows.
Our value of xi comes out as 143 km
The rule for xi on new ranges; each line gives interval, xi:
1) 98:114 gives 99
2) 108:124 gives 109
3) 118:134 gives 129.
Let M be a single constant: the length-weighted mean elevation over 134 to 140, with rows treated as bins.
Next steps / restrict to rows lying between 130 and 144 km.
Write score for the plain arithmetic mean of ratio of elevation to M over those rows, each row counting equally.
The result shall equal 1.00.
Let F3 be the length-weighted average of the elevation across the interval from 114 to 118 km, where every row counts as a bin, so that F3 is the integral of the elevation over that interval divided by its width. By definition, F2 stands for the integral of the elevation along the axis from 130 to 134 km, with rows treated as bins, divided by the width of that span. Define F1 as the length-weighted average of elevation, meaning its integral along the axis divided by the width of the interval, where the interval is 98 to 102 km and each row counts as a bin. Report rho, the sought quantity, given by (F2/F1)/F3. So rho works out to 0.360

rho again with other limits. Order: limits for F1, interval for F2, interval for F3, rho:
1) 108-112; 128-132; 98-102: 0.354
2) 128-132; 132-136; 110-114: 0.364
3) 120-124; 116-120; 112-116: 0.376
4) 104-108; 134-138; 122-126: 0.366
